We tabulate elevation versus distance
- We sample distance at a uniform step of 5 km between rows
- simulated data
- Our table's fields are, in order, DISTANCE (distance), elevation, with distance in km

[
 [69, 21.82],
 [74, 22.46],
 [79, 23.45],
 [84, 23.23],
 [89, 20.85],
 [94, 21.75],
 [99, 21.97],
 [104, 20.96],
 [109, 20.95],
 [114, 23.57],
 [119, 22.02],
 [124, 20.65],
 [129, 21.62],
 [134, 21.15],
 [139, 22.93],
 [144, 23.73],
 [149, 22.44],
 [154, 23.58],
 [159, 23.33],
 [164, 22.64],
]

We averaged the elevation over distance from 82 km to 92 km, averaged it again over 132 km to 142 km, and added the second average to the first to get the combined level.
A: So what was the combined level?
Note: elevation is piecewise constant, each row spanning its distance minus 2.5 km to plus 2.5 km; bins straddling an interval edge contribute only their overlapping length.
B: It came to 44.1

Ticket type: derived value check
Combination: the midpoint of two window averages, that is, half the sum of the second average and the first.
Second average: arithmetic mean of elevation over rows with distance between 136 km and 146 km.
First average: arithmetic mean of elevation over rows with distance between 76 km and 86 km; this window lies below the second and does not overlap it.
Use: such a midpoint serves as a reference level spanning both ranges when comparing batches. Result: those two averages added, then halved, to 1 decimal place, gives 23.3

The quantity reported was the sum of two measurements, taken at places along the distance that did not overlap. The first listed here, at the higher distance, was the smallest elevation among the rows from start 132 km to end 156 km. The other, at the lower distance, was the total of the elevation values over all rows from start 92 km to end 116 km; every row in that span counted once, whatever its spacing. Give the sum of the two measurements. 130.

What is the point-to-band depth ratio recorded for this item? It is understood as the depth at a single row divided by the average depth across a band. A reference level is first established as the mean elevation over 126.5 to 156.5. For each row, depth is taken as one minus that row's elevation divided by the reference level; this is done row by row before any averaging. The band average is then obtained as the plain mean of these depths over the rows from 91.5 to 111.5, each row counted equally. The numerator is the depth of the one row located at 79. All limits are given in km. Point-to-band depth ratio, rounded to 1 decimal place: -0.7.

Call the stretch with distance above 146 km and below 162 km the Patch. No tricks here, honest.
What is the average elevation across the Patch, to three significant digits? 23.1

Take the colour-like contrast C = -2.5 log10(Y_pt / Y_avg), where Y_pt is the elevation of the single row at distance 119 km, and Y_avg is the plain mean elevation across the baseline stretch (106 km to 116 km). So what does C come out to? 0.01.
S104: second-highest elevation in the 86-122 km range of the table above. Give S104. 22.02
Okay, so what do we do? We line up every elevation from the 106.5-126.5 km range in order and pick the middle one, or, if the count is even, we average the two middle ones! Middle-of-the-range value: 21.5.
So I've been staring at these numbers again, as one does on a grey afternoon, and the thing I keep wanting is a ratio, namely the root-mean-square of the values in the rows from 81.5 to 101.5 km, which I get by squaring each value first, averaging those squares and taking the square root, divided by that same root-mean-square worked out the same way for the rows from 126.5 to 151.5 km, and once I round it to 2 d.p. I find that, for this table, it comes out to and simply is 0.98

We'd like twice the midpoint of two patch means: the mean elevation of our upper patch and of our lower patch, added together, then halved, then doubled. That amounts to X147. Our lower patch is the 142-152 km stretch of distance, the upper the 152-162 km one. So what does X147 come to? 46.5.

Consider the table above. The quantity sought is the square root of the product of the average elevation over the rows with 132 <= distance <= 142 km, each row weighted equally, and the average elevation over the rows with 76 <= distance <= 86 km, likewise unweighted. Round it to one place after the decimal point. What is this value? 22.7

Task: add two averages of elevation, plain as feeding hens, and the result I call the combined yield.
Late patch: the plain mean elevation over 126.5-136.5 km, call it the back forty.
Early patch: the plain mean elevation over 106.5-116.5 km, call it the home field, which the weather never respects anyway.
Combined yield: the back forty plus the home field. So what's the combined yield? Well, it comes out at 43.6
